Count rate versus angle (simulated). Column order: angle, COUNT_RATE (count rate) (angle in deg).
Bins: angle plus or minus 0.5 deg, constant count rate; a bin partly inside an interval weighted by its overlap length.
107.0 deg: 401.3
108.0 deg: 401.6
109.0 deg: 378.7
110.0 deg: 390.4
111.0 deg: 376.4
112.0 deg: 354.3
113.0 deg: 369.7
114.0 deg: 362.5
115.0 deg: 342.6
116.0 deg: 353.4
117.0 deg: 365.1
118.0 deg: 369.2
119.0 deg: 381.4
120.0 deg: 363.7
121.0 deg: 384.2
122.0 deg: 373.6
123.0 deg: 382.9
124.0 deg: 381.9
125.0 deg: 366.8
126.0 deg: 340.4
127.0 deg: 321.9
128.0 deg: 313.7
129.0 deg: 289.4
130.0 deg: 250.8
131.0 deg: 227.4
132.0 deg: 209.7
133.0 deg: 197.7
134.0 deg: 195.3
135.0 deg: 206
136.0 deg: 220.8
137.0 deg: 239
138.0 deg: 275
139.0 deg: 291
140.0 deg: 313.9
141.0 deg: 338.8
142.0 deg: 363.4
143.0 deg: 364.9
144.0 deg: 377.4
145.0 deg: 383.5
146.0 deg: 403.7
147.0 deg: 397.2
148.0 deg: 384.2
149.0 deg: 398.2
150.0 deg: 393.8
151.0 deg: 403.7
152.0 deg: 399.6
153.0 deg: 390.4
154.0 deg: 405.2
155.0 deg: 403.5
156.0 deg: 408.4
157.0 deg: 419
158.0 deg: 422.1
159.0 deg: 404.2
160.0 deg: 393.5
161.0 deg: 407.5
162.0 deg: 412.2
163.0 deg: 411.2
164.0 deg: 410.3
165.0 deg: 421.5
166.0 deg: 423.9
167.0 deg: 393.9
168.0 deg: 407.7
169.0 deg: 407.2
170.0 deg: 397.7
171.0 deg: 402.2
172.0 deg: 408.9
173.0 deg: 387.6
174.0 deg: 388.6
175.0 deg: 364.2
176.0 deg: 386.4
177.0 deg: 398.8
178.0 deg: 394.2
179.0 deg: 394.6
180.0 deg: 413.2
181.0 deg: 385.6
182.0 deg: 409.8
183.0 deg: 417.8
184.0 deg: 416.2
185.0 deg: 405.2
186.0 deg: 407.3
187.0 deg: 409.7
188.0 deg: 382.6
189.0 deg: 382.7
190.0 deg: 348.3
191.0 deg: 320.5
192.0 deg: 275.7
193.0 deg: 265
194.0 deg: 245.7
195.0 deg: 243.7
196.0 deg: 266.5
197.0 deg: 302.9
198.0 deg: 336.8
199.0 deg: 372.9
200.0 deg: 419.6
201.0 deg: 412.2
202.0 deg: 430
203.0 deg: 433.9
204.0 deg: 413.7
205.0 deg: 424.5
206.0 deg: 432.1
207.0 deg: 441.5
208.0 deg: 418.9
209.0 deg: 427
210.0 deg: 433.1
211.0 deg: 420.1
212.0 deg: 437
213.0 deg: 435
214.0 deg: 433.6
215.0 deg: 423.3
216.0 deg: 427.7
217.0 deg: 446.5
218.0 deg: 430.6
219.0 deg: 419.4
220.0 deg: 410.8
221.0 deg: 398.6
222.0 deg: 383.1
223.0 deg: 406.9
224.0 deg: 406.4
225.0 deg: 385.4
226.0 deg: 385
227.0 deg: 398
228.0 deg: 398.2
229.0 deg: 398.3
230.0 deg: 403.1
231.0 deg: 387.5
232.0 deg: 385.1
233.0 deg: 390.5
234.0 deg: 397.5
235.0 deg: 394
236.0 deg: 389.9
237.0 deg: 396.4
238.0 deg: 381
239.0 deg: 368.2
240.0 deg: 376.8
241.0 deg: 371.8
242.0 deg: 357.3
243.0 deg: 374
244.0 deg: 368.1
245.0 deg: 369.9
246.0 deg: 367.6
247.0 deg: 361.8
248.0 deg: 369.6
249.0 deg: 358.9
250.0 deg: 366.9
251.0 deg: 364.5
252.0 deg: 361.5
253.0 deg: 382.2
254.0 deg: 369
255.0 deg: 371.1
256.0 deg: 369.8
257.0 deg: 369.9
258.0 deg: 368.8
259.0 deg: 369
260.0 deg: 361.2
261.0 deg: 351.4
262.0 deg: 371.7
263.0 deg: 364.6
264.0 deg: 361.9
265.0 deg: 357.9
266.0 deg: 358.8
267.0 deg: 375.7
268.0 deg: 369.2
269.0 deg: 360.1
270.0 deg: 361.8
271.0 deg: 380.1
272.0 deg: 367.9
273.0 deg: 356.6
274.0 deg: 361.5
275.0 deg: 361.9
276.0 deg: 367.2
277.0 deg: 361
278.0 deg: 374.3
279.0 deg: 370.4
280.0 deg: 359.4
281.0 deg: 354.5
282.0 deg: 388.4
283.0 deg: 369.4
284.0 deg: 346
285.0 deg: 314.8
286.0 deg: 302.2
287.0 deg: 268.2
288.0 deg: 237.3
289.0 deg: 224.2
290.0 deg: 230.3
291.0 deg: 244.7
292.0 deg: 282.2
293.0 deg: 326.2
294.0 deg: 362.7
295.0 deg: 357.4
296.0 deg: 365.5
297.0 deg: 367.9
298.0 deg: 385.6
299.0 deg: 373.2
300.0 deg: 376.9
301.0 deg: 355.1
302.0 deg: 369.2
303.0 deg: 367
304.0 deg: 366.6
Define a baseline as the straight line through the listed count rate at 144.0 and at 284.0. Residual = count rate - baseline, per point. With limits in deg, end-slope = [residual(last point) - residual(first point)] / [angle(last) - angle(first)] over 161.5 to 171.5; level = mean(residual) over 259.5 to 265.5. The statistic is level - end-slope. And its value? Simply 12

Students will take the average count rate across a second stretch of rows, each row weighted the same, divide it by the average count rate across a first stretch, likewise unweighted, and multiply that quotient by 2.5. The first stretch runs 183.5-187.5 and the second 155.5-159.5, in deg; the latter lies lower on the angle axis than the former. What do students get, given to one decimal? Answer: 2.5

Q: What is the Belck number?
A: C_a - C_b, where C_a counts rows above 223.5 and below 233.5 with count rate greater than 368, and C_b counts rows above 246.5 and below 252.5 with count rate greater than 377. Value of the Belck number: 10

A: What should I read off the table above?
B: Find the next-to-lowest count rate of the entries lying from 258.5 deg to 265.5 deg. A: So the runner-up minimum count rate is 357.9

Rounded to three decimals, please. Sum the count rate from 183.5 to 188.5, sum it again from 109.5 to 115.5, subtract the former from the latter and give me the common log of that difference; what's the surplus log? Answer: 2.243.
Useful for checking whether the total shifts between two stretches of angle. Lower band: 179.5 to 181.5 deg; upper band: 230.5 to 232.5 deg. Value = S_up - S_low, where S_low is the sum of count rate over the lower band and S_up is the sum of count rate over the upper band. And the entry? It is -26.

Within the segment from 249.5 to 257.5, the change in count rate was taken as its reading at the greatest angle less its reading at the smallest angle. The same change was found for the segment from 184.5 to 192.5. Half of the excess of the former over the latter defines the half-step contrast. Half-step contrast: 66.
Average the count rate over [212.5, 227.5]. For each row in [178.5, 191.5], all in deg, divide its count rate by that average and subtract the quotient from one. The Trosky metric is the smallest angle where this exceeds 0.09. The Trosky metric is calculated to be 190.0 deg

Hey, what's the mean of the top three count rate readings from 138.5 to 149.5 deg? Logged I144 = 400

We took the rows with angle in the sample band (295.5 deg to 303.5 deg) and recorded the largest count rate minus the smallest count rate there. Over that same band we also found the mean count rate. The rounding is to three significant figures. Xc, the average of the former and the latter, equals 200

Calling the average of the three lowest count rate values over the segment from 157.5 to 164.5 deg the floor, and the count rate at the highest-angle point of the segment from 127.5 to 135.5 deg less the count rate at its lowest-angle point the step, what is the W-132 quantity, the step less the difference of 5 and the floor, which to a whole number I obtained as 289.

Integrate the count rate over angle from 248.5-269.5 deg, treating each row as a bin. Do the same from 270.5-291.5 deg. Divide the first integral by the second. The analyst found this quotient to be 1.11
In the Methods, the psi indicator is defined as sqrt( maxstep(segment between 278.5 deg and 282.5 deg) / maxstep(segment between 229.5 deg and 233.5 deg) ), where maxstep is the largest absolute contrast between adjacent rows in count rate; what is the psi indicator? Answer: 1.47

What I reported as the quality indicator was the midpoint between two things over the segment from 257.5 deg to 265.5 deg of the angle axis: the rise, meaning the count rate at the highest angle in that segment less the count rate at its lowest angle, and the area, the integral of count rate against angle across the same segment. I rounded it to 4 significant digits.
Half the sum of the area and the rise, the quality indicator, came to 1448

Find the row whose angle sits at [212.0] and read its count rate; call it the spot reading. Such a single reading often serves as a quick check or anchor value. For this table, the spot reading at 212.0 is 437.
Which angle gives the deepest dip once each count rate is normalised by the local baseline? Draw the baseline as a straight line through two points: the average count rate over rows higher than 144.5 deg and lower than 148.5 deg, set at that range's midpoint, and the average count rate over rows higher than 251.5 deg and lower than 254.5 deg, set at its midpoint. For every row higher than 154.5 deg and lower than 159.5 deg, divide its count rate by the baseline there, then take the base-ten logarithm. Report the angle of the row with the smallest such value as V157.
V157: 155.0 deg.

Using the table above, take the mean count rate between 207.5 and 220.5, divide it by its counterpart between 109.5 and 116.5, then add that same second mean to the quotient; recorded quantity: 365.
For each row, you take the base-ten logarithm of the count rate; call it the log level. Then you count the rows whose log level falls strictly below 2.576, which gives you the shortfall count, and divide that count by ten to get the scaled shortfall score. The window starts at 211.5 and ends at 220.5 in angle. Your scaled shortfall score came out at 0.0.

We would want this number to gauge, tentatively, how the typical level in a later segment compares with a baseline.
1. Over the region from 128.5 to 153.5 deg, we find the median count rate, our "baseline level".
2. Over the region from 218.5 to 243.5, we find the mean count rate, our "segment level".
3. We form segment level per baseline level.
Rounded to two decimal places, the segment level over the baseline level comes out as 1.15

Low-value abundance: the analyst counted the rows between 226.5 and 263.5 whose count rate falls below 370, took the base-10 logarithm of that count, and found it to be 1.28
